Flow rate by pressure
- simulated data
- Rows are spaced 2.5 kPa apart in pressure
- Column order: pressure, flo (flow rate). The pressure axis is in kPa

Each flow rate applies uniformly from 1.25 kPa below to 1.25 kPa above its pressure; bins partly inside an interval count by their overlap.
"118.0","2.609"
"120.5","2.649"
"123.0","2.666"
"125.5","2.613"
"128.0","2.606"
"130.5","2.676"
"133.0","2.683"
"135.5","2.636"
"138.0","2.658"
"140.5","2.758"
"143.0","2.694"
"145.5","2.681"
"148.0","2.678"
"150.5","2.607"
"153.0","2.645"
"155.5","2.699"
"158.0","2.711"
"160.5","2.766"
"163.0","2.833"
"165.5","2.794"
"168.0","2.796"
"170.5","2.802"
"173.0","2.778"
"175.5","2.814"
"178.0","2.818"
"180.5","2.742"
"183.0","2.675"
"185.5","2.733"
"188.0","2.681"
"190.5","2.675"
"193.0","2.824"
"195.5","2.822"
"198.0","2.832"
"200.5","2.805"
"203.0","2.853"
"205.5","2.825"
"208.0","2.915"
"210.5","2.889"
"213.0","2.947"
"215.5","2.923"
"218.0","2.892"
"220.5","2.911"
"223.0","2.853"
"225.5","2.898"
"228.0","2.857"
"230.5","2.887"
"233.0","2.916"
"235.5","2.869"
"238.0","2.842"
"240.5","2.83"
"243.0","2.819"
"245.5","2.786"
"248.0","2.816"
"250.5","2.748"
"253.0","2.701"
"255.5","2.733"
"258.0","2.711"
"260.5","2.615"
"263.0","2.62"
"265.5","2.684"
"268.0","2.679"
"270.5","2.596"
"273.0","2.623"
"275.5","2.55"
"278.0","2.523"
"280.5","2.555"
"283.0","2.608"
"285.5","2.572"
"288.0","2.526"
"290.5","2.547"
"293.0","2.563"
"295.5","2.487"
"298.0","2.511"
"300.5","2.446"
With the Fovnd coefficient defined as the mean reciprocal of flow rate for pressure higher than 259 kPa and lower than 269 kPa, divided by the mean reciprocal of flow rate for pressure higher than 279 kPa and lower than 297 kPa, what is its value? 0.96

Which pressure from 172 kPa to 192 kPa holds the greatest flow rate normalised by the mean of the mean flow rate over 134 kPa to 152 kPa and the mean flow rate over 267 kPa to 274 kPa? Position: 178.0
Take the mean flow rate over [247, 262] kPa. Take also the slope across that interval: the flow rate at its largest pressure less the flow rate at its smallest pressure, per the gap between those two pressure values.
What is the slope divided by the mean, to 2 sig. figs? -0.0059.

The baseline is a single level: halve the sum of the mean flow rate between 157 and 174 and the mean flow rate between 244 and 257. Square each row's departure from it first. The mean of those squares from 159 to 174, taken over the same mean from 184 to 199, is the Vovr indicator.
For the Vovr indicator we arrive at 0.23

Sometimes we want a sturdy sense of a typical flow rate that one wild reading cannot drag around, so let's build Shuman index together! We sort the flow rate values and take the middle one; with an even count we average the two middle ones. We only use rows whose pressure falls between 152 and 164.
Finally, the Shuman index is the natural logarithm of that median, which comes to 1.00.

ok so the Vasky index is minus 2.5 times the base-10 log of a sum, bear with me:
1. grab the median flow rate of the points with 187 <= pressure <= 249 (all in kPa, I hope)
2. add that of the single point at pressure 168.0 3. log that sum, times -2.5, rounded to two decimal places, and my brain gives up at -1.88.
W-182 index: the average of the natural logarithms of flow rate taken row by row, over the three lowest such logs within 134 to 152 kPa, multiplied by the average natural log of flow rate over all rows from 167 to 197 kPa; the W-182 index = 0.98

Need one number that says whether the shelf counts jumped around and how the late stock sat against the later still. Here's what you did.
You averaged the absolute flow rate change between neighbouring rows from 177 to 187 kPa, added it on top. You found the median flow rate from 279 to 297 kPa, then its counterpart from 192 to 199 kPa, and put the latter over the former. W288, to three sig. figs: 1.17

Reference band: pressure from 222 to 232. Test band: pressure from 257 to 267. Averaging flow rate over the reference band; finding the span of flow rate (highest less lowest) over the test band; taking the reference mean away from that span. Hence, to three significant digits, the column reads -2.78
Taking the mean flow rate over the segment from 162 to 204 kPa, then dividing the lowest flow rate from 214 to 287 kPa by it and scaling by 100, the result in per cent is 91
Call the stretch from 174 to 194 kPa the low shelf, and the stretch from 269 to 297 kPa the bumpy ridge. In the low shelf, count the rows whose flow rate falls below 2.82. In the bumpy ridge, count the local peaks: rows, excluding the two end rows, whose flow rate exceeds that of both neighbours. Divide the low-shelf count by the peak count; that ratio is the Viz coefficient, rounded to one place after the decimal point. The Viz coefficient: 2.3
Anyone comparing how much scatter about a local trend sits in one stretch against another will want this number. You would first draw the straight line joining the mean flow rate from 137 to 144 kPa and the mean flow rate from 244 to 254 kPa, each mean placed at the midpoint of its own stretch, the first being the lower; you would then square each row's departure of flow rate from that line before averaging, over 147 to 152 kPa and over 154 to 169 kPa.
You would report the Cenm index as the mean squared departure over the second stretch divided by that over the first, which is 1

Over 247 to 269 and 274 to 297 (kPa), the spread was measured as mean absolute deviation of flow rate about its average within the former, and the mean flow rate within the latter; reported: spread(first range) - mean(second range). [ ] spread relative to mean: -2.50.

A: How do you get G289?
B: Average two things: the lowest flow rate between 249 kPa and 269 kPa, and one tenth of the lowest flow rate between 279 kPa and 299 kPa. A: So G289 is 1.43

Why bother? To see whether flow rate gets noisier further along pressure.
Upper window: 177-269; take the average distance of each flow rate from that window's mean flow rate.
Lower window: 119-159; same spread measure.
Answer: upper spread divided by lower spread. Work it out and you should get 2.47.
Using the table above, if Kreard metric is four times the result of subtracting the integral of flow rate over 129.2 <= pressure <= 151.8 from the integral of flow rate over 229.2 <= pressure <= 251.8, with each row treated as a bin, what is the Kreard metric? 14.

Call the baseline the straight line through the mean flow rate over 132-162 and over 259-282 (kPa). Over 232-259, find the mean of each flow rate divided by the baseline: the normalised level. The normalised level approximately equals 1.07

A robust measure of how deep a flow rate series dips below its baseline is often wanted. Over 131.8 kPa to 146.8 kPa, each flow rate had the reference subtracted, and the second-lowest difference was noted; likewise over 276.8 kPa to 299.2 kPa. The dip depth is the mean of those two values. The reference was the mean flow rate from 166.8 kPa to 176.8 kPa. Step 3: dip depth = -0.21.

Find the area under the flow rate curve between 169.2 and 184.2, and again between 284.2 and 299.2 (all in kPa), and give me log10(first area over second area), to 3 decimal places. 0.039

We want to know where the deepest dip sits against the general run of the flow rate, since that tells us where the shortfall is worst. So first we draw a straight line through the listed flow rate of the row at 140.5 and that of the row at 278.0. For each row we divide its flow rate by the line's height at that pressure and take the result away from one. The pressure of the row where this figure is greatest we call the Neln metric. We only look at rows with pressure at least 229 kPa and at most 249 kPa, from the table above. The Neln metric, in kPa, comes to 245.5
